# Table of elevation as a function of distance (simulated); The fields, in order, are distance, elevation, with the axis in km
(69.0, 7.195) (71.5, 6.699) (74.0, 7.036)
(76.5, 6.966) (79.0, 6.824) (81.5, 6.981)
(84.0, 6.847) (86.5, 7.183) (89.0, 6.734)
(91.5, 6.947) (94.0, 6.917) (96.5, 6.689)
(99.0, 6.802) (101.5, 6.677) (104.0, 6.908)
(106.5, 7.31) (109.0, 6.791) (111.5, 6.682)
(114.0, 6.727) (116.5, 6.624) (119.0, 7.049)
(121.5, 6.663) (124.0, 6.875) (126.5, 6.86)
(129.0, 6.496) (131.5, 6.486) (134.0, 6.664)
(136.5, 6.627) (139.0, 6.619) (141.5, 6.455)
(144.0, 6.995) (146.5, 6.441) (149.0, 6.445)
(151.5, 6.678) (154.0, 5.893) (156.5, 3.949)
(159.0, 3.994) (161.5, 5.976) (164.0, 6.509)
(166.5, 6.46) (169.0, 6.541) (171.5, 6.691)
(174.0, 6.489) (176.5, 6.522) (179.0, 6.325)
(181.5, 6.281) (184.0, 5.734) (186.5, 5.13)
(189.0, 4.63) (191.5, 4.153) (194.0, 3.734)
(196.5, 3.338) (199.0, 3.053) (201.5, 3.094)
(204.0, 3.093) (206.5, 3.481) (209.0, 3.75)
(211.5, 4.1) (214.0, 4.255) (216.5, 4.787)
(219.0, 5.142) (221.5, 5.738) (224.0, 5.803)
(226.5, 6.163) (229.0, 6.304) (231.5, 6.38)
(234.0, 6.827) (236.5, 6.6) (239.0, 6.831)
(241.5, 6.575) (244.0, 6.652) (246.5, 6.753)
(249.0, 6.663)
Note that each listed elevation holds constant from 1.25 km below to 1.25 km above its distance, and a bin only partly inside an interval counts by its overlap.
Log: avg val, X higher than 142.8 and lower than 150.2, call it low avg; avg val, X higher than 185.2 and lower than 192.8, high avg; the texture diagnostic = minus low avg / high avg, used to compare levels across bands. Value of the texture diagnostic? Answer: -1.43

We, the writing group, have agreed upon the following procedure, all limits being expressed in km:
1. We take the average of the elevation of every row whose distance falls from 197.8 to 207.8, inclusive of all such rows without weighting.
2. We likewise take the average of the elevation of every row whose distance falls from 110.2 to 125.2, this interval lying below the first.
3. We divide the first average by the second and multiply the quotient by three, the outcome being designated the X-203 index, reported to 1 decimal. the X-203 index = 1.4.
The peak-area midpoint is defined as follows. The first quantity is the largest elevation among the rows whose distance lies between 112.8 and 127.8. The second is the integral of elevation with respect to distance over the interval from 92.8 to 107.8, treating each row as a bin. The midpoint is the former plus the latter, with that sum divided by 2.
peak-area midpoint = 55.2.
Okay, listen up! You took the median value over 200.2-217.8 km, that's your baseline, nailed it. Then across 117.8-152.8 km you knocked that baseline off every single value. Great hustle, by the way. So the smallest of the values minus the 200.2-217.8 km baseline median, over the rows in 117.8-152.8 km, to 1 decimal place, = 2.7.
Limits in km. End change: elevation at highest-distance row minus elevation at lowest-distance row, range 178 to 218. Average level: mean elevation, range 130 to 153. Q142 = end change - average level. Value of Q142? -8.1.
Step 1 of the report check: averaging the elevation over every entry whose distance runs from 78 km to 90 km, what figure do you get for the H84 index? 6.9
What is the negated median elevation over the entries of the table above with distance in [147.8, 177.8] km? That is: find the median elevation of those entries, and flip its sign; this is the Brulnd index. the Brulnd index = -6.5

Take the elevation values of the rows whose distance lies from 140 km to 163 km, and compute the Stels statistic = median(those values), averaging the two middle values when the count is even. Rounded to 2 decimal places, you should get 6.44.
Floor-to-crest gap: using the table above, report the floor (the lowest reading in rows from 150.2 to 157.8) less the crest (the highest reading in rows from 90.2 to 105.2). -3.0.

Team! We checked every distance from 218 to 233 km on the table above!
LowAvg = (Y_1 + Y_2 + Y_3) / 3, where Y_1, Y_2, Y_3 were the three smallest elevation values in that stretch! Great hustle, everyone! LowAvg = 5.6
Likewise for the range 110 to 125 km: 6.7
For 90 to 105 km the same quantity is 6.7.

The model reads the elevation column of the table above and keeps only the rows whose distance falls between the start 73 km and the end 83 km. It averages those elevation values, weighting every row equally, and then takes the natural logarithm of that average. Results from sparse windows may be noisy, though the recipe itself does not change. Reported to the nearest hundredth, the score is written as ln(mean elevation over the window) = 1.94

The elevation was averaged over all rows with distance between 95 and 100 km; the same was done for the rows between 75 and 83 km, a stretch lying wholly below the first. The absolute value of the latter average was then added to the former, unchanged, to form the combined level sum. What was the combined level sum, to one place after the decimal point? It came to 13.7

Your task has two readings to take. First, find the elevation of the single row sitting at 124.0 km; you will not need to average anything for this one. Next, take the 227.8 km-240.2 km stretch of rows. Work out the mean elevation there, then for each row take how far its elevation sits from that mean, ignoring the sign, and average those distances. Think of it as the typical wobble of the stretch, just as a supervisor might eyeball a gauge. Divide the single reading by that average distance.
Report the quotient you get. 35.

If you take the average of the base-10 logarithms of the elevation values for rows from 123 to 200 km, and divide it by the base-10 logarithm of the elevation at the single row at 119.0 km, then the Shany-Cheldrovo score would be 0.89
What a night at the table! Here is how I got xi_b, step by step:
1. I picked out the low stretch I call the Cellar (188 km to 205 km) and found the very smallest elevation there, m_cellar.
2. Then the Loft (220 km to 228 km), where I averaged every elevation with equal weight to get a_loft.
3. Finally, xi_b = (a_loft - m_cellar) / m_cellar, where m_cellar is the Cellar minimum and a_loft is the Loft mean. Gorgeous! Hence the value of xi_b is 0.93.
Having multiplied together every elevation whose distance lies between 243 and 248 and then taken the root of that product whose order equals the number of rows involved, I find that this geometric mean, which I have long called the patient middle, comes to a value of 6.70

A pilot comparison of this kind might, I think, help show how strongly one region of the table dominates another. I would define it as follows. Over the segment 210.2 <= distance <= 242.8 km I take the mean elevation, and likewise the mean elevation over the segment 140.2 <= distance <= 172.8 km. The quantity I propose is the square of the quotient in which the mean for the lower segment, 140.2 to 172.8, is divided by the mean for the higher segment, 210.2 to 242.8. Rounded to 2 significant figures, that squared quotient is 1.1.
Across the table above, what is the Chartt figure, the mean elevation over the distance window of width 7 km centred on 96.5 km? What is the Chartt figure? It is 6.80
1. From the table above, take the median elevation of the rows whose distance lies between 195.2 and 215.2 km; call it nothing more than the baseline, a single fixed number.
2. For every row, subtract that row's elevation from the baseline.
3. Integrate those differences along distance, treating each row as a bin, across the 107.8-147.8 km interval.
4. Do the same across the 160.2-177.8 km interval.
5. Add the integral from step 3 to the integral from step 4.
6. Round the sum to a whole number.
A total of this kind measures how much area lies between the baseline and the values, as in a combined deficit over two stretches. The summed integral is -185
